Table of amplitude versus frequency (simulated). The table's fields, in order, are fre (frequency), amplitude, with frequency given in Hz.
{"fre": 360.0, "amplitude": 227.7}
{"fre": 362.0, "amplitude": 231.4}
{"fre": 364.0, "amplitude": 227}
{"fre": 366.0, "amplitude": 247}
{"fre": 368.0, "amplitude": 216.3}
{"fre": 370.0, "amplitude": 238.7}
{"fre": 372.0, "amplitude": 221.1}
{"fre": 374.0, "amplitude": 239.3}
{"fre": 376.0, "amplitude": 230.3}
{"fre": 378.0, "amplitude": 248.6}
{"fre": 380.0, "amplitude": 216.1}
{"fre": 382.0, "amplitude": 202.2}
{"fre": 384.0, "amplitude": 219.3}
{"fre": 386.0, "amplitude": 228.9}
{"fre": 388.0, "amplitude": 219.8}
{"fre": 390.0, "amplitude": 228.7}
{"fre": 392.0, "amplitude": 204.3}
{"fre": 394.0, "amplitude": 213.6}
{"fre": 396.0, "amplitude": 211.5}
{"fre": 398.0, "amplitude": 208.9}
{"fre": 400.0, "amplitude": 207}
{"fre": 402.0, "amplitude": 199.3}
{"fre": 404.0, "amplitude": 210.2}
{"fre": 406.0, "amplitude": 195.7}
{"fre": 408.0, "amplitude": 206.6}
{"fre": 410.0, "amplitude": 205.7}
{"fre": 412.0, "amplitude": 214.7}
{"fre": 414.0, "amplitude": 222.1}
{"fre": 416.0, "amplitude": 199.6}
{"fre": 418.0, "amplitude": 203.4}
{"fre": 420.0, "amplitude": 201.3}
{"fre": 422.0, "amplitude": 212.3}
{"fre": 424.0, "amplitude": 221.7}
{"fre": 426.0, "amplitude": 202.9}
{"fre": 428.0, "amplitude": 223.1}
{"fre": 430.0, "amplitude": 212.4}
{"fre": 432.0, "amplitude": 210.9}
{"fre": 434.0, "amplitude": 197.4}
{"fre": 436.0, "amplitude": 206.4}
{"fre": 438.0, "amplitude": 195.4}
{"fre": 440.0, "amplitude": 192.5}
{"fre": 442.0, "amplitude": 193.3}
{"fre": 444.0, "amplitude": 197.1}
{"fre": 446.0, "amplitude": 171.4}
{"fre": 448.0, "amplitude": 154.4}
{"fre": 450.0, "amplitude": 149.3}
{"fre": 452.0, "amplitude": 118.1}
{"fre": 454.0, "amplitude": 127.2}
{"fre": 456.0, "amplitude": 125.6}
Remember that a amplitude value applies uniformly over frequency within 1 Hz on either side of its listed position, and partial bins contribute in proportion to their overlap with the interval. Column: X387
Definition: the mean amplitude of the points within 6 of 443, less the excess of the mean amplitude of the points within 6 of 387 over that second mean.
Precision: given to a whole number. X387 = 151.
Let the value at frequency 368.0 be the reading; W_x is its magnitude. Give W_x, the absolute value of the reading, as 216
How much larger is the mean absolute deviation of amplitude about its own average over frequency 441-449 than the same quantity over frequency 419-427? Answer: 9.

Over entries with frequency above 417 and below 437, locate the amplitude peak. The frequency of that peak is 428.0 Hz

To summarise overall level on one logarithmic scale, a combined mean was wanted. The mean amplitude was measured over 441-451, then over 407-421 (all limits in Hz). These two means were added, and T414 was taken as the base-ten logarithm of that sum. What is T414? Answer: 2.58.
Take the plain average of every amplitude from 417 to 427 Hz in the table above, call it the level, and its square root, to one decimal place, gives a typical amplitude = 14.4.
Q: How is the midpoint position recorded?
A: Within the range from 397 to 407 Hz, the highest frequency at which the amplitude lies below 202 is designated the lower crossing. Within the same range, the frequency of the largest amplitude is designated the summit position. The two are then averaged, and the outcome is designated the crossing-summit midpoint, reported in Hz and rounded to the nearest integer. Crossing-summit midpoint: 405 Hz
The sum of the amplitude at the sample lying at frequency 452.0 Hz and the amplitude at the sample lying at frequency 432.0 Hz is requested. 329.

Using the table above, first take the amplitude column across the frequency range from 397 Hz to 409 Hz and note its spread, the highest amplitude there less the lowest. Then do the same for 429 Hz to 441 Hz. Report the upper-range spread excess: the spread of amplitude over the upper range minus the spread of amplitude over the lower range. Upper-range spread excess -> 5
